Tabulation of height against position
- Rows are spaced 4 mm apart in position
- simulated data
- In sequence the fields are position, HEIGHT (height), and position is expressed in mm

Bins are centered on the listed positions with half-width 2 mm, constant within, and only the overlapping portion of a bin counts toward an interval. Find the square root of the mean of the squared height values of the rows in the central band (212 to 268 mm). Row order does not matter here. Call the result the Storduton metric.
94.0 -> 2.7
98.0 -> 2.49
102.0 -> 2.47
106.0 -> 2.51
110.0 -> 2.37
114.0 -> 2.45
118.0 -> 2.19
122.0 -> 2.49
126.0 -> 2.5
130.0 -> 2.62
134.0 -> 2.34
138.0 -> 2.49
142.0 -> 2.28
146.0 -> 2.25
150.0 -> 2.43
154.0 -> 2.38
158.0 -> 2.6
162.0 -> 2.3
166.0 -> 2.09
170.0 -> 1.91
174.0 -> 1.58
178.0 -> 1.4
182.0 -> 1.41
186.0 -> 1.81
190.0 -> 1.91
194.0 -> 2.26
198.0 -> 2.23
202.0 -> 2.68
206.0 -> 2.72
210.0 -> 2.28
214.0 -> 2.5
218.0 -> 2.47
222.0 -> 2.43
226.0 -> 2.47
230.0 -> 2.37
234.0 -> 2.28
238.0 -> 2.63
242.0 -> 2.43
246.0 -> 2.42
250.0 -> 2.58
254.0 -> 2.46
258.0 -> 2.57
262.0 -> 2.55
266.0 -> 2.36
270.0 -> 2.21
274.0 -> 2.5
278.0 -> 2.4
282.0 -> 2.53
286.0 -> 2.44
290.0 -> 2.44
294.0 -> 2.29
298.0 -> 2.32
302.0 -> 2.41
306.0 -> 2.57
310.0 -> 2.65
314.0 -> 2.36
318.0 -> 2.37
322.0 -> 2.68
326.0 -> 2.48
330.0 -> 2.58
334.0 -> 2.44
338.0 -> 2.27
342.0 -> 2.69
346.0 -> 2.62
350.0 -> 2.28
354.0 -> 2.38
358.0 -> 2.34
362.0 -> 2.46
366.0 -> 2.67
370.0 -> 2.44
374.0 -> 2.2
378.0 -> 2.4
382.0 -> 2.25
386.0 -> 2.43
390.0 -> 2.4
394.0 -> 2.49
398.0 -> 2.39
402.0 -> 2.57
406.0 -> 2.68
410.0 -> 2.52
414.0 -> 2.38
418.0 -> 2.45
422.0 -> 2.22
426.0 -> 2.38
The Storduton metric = 2.47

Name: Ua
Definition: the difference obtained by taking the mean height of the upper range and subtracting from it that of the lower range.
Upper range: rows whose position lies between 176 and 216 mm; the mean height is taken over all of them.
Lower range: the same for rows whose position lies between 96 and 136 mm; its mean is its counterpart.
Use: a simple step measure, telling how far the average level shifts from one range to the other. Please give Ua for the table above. -0.32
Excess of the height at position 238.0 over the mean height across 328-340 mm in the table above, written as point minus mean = 0.20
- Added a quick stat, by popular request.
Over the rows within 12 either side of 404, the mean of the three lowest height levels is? 2.42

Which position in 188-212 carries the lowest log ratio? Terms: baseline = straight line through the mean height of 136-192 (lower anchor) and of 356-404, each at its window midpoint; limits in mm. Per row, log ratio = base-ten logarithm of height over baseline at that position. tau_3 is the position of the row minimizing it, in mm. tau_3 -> 190.0 mm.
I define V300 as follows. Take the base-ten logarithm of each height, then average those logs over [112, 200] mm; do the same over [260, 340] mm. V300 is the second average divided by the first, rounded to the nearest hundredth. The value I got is 1.17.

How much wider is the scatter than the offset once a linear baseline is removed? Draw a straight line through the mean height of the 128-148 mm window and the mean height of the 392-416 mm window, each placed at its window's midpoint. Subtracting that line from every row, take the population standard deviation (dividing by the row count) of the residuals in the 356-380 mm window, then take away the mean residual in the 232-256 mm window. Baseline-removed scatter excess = 0.11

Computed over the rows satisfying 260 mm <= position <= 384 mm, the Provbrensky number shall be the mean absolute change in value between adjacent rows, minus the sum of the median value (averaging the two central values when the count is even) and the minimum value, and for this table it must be -4.5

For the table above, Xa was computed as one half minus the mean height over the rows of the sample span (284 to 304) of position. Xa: -1.88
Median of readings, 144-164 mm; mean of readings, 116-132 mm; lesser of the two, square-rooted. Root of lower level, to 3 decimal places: 1.543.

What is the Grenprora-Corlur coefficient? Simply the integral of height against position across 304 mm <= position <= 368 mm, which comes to 159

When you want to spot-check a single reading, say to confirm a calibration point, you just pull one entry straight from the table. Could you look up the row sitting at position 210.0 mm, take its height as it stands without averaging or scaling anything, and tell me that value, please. 2.28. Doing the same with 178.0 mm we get 1.4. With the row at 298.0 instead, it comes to 2.32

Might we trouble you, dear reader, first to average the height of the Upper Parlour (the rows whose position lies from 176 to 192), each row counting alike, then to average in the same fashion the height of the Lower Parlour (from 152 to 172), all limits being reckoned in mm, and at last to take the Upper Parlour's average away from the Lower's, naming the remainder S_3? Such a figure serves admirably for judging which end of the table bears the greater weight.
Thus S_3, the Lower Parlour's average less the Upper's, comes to 0.62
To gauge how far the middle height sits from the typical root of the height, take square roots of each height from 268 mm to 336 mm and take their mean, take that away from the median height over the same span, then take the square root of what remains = 0.935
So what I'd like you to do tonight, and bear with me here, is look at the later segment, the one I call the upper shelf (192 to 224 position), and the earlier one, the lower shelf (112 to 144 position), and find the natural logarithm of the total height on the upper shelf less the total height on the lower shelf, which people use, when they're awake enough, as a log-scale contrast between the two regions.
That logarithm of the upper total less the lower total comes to -2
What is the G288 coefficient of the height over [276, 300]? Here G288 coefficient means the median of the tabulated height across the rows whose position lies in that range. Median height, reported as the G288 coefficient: 2.42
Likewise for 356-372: 2.45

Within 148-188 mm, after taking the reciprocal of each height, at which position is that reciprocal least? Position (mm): 158.0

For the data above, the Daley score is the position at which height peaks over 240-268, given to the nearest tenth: 250.0 mm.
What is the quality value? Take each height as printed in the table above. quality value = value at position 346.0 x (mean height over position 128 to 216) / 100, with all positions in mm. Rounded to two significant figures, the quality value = 0.058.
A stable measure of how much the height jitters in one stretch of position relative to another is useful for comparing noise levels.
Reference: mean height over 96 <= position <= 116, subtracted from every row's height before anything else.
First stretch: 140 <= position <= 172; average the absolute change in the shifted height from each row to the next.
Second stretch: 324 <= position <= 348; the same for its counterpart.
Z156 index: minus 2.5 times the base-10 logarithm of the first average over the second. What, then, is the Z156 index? 0.08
